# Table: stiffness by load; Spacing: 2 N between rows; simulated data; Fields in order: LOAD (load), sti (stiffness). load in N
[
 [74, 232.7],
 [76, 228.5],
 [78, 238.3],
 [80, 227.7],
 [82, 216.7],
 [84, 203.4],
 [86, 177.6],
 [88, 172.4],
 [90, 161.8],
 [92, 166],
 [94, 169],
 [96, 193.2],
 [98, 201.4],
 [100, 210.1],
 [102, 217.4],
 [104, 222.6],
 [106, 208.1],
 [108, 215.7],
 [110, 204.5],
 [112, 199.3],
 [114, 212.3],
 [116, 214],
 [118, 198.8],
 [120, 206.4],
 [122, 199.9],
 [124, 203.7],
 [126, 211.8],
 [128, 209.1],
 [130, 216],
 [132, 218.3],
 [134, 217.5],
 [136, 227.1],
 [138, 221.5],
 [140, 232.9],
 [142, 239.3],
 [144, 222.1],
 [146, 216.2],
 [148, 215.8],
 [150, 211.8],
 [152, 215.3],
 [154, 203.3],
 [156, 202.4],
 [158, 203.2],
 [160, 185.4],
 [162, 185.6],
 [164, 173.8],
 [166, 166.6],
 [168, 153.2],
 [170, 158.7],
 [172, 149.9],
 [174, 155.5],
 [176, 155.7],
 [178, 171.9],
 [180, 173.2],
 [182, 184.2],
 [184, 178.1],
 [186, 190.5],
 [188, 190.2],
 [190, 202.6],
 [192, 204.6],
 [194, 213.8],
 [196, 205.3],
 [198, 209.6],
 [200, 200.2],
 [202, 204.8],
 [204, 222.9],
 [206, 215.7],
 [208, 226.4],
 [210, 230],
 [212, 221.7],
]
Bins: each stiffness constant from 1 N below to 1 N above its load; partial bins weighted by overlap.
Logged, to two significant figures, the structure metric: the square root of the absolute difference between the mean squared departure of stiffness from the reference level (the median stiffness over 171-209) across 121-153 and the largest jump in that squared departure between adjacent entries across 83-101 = 23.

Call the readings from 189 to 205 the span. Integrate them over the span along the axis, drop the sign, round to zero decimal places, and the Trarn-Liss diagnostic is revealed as 3328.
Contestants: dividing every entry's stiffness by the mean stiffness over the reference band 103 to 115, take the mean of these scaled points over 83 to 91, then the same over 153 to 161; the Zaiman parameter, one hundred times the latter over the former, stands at 111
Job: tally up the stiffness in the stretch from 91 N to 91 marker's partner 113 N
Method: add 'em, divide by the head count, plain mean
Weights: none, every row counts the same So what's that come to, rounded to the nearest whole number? 201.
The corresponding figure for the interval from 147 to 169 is 192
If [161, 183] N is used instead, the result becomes 166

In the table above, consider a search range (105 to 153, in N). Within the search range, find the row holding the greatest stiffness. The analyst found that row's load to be 142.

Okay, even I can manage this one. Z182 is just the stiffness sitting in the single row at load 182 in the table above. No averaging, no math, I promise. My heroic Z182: 184.2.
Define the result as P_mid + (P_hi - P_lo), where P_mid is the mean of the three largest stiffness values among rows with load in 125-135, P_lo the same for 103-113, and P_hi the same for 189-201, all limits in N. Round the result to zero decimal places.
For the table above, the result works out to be 211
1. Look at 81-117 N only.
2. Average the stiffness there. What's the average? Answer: 198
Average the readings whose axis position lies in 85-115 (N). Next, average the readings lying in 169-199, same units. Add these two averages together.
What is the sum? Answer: 378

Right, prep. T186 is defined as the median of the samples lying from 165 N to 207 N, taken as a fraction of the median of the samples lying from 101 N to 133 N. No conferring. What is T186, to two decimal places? 0.90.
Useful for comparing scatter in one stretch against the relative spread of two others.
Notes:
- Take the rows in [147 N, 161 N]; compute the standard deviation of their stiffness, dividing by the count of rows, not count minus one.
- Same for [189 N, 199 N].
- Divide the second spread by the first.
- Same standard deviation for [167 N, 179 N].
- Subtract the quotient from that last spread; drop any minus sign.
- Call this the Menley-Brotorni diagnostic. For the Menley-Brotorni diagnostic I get 6.6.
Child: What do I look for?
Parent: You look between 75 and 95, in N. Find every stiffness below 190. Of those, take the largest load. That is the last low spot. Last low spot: 94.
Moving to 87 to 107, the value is 94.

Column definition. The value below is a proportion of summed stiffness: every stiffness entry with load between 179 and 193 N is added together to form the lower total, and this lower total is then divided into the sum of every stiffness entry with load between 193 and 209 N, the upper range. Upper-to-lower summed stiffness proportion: 1.28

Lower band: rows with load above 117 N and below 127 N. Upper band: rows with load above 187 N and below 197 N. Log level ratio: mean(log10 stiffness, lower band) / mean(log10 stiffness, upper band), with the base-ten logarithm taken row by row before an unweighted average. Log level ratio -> 1.00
